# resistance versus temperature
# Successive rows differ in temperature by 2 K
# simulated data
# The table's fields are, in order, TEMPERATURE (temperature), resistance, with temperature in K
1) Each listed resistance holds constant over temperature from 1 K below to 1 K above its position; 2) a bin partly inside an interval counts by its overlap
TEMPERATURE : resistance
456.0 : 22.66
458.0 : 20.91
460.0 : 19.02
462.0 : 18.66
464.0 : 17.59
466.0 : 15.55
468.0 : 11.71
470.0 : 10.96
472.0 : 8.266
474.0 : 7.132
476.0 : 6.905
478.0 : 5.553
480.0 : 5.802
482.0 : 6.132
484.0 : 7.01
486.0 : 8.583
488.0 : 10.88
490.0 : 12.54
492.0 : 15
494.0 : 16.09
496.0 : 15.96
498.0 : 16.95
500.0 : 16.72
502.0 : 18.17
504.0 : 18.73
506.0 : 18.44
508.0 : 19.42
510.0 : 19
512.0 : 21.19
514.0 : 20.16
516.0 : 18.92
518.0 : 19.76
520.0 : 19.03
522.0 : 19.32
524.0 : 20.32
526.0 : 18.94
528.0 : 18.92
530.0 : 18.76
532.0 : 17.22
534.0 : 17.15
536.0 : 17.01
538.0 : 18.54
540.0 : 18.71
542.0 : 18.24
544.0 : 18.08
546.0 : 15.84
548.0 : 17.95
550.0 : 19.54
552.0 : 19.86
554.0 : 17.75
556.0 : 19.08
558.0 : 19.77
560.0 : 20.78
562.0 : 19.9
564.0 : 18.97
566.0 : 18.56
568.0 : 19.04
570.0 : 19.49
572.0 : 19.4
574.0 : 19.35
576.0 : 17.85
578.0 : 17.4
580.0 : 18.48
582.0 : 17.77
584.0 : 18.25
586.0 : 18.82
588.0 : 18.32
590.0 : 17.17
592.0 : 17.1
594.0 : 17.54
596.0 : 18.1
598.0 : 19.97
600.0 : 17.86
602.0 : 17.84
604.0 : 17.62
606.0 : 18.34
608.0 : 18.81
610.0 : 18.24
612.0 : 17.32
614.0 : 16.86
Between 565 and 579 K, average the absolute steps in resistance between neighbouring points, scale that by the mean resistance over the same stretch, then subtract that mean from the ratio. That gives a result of -18.7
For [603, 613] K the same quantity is -18.0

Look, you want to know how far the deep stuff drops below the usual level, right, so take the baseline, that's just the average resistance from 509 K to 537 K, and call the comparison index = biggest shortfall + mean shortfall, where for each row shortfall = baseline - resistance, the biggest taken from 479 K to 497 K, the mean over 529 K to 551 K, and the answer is 14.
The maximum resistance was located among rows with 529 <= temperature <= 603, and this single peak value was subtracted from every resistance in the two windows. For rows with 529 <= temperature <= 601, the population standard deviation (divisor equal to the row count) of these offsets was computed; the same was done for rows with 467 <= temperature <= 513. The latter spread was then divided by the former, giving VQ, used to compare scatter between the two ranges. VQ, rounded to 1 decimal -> 4.9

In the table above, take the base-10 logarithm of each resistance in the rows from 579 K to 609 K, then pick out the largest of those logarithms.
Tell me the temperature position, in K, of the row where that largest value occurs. 598.0 K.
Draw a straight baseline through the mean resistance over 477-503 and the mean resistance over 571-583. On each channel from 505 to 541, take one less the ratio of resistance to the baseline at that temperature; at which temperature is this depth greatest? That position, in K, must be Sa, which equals 536.0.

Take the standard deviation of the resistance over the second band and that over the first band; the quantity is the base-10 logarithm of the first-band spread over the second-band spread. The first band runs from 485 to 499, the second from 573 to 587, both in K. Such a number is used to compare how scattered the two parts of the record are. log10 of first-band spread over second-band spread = 0.67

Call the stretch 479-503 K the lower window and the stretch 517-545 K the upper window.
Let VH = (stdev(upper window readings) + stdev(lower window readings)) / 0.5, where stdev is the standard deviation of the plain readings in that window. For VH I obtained 11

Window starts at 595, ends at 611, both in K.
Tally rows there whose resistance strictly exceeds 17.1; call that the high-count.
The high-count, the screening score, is 8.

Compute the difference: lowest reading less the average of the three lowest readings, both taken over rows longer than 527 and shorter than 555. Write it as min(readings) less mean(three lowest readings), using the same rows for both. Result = -0.83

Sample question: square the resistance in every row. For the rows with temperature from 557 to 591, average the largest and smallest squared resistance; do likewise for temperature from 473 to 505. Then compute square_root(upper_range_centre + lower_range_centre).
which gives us 23.5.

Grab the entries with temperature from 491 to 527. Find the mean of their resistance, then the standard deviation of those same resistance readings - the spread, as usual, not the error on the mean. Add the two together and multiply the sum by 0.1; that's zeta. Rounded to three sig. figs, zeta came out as 2.01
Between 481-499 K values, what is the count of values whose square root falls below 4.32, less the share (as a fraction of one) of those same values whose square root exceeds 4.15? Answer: 9.0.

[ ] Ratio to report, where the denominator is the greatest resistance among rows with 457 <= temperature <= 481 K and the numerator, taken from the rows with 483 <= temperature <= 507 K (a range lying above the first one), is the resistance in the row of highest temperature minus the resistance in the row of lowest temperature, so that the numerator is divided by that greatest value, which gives 0.55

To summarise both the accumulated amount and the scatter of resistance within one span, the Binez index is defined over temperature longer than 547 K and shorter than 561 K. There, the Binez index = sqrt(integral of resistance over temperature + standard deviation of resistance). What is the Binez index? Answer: 16.45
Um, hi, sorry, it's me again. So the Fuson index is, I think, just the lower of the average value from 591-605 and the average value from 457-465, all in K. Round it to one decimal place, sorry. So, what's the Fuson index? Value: 18.0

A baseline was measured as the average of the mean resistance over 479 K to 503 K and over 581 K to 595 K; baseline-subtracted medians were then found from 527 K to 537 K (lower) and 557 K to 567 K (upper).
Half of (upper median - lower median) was 1.3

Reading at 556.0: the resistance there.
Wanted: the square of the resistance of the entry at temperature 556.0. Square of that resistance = 364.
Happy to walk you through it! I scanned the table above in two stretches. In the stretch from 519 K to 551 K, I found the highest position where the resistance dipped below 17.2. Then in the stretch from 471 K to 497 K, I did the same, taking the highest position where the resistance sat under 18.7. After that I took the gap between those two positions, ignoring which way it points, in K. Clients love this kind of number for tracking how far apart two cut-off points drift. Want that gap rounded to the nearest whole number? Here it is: 50 K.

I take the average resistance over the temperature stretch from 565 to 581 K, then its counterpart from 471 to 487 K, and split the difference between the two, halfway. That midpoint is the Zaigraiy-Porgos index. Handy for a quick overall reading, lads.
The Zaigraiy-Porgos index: 12.8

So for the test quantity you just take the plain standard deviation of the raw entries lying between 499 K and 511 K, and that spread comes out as 0.9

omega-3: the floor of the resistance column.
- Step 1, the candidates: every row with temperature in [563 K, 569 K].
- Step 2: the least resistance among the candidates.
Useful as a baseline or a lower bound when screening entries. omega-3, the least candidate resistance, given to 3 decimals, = 18.560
